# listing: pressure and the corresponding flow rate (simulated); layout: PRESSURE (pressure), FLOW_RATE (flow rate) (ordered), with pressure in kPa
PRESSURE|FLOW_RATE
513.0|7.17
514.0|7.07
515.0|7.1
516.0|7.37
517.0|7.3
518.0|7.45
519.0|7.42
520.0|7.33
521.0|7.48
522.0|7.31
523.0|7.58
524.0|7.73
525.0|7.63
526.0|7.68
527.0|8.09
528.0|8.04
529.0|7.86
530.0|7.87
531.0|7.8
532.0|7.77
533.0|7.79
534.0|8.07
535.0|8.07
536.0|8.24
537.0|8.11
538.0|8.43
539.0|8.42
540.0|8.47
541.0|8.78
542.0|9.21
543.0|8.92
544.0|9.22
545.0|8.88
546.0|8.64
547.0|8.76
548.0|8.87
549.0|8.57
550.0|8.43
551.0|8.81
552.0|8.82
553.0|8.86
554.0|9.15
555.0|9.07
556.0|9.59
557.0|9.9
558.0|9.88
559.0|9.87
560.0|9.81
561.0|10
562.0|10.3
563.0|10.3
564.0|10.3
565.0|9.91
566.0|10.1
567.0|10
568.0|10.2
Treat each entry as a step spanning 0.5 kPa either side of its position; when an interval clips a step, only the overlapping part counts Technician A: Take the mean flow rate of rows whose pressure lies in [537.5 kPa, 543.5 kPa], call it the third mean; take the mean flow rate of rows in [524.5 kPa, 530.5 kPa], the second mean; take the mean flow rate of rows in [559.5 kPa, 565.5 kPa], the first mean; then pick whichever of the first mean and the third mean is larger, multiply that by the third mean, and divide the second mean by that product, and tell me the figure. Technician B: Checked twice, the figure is 0.089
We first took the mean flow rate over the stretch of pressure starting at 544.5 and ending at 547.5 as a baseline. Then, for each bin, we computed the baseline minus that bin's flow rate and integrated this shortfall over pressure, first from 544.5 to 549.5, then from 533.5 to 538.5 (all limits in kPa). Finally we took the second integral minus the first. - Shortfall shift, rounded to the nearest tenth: 2.8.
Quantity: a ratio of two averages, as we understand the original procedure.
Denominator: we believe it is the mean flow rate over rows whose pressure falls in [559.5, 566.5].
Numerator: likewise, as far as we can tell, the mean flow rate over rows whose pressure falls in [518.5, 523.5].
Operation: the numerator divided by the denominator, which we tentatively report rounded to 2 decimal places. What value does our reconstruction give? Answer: 0.73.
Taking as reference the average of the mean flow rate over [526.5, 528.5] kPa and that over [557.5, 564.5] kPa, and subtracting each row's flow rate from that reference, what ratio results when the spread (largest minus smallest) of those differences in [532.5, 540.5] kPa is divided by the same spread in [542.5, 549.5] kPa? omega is 1.0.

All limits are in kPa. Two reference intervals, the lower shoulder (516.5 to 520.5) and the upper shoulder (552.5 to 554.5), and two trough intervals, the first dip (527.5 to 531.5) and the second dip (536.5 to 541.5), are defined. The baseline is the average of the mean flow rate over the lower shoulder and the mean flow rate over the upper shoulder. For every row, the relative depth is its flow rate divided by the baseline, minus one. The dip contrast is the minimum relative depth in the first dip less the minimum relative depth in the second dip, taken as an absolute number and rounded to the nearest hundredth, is 0.04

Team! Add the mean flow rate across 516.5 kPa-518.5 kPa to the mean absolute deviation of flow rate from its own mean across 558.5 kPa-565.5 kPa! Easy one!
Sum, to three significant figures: 7.57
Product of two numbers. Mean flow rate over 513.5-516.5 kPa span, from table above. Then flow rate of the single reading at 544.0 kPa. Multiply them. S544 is 66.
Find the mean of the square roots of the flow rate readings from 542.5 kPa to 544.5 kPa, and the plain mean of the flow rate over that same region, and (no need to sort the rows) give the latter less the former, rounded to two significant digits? 6.1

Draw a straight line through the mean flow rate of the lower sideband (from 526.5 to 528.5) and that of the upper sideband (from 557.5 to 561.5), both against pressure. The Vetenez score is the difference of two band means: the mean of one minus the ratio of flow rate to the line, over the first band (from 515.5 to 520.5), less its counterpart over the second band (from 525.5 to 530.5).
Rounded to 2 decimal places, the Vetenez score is 0.00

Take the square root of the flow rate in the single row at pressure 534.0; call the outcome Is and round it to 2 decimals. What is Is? 2.84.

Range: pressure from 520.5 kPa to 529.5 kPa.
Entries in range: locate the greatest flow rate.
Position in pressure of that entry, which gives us 527.0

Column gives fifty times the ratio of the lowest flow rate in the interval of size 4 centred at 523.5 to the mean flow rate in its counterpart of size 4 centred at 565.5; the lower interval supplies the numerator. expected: 36.3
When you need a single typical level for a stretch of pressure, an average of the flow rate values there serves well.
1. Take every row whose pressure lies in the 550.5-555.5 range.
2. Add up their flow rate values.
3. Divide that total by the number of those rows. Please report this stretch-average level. 8.9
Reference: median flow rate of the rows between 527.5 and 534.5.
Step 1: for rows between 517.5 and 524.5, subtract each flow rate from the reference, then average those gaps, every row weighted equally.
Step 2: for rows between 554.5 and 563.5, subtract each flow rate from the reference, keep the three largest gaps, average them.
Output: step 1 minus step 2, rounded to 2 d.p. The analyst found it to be 2.02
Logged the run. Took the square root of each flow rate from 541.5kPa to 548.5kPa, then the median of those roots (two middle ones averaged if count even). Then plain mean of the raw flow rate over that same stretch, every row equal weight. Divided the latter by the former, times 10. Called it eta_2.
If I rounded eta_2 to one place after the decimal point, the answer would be 30.0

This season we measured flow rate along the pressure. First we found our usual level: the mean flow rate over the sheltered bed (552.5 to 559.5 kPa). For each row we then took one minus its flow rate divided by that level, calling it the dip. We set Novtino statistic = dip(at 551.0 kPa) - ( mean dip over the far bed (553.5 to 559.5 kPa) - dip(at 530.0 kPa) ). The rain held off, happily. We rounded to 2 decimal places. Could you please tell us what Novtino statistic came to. 0.25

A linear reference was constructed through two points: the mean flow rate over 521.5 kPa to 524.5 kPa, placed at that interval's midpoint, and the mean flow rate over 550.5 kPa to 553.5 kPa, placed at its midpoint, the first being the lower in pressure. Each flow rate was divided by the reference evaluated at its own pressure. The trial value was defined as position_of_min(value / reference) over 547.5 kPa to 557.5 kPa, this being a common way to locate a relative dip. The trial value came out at 550.0 kPa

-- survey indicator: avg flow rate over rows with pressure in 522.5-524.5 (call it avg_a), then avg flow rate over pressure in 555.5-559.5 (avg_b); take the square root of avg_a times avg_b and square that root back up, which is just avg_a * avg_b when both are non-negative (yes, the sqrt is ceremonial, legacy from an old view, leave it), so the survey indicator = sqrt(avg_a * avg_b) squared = 75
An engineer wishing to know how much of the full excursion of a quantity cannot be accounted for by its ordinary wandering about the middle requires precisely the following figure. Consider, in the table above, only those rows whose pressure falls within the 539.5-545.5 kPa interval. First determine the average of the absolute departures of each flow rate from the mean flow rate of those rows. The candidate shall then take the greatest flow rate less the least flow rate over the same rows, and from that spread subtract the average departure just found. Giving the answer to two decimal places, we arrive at 0.55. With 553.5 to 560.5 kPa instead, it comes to 0.54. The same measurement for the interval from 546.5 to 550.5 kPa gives 0.28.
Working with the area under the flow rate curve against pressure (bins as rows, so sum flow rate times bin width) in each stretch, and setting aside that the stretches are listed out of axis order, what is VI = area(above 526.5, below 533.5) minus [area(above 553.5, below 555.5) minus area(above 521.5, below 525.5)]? 67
